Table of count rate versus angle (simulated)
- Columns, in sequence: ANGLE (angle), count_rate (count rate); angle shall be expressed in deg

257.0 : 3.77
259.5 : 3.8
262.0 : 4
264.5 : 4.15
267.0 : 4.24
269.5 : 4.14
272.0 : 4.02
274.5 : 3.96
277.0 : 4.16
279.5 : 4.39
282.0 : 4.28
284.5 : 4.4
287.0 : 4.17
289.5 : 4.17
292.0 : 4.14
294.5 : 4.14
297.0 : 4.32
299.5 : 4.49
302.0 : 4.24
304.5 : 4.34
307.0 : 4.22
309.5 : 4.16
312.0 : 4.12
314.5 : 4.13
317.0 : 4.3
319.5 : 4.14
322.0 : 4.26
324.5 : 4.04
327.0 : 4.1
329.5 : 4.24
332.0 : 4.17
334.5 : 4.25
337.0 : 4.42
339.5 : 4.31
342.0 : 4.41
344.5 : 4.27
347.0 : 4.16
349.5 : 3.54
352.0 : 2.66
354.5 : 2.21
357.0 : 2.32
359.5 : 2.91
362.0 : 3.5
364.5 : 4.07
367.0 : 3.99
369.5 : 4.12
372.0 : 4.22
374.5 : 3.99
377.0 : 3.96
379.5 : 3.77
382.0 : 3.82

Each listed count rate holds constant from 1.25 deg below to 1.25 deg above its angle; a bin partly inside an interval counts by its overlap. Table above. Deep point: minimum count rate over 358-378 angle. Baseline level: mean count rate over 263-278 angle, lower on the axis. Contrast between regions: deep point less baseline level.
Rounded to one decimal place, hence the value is -1.2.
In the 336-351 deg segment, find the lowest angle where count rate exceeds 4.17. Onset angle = 337.0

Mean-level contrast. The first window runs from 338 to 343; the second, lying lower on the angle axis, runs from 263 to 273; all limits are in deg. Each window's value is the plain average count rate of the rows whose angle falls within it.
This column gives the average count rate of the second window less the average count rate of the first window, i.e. -0.22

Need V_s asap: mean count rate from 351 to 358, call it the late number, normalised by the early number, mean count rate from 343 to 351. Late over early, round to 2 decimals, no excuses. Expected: 0.60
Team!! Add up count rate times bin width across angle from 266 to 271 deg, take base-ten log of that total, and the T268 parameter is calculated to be 1.32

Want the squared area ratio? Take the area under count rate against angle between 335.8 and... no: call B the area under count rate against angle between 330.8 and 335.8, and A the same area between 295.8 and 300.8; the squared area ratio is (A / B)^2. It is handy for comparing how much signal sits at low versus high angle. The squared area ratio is 1.1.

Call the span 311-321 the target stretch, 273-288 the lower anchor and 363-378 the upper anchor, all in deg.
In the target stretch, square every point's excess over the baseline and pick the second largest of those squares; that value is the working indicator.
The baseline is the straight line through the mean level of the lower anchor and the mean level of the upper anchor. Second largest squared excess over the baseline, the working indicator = 0.00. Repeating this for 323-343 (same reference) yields 0.09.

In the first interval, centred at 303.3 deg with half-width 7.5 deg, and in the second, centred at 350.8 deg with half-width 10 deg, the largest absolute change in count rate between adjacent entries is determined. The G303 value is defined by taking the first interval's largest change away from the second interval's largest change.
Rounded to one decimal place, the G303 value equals 0.6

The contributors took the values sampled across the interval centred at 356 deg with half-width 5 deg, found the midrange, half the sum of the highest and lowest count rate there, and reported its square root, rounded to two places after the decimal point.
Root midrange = 1.60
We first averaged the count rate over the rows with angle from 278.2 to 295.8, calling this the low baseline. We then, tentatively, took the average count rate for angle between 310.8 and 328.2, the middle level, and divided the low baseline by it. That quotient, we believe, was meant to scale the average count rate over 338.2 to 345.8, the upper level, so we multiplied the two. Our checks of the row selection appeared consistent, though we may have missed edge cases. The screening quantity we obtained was 4.42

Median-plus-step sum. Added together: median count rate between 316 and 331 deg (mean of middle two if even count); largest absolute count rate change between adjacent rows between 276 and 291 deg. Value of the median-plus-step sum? 4.42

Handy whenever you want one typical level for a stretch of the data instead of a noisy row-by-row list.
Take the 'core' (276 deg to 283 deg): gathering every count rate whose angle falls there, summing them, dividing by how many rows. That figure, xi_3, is 4.28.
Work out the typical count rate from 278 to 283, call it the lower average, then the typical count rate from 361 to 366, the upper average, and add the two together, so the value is 8.1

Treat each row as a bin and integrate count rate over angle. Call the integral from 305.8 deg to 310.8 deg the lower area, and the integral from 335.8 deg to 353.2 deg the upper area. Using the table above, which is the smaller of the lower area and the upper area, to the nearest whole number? 21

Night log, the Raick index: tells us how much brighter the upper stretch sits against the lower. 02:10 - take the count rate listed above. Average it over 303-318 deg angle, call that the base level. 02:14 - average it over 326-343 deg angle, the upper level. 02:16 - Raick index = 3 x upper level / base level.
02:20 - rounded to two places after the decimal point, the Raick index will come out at 3.04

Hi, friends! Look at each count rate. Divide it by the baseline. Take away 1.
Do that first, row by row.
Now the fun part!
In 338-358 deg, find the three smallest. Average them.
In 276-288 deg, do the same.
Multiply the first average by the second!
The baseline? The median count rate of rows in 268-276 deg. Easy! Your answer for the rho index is -0.018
